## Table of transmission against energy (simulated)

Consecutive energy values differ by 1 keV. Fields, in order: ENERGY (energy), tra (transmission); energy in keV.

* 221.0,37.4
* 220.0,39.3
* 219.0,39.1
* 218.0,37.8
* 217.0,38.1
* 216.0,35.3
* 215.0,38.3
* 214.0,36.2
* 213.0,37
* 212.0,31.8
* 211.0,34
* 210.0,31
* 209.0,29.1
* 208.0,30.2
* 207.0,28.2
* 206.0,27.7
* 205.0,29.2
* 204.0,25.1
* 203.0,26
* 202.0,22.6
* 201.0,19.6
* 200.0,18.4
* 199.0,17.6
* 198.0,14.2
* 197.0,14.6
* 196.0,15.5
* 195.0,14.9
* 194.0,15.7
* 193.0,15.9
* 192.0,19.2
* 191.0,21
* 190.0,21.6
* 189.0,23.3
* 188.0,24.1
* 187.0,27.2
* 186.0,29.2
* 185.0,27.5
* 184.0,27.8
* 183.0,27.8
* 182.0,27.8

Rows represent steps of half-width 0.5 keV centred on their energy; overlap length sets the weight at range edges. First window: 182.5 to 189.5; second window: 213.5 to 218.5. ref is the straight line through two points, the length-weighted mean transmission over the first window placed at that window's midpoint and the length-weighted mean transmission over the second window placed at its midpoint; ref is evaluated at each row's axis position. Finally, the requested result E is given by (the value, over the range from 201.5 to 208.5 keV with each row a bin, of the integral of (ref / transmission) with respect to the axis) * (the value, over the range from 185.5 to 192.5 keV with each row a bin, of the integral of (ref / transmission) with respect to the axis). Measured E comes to 73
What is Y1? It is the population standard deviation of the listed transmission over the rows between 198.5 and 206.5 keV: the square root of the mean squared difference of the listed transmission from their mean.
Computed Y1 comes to 4.1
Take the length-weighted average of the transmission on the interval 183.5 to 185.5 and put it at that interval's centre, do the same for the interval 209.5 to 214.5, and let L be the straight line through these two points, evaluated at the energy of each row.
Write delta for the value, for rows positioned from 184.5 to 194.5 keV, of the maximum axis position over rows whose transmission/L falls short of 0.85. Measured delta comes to 194.0 keV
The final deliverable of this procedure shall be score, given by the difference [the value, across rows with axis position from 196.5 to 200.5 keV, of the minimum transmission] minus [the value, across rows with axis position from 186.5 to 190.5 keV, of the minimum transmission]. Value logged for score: -7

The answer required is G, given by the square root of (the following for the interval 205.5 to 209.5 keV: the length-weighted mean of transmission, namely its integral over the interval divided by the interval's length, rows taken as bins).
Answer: 5.4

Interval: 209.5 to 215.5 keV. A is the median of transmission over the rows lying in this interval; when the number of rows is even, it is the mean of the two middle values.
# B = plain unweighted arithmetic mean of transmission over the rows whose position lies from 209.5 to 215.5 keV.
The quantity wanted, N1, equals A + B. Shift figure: 70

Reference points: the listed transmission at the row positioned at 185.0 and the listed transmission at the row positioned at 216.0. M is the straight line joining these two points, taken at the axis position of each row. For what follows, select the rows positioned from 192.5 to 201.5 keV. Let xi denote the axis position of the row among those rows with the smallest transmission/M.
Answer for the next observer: 198.0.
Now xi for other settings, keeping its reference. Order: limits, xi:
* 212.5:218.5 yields 216.0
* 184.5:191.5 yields 191.0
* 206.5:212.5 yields 207.0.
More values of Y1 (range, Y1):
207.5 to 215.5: 3.2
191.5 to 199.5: 1.6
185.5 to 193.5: 4.0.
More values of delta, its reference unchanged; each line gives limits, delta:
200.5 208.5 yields 206.0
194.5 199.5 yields 199.0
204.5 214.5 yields 206.0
